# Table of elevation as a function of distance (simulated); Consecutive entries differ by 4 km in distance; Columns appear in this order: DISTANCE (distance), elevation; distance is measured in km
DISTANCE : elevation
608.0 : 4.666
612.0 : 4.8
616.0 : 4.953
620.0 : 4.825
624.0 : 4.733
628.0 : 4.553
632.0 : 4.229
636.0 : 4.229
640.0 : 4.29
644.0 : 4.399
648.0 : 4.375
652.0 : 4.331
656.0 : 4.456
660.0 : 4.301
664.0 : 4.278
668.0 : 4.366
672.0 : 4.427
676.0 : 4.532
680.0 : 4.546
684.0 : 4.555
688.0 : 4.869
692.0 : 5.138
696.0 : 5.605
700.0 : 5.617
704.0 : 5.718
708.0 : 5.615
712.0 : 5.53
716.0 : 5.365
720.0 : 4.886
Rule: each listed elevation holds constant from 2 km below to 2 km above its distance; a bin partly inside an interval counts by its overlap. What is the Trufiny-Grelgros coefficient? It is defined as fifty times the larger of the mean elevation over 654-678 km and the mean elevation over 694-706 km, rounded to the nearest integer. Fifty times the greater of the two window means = 282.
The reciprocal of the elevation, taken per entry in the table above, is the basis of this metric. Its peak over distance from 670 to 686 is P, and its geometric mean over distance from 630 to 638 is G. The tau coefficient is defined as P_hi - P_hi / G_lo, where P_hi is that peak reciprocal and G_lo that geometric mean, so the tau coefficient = -0.73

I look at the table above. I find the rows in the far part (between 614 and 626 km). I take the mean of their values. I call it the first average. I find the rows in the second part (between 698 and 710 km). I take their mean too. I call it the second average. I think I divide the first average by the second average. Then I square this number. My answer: 0.73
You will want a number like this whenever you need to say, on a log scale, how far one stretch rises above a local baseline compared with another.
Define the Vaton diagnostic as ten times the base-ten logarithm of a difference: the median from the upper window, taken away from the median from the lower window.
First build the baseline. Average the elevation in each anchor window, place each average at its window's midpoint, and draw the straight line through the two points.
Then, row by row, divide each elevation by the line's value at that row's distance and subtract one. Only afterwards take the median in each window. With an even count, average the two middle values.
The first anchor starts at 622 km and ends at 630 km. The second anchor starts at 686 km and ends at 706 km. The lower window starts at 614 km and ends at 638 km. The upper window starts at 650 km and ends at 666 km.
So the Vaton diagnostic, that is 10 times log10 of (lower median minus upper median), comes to -9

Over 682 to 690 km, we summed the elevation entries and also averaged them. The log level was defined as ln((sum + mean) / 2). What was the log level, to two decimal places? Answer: 1.96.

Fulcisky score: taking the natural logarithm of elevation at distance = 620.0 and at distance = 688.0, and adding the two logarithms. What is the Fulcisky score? 3.16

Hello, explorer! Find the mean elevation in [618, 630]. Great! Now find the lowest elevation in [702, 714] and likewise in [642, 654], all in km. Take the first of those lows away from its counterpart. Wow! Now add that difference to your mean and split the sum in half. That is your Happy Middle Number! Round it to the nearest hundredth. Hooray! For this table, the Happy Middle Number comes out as 1.75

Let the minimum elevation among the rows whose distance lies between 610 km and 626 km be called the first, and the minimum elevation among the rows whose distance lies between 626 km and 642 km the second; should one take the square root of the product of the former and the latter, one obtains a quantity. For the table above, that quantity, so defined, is 4.5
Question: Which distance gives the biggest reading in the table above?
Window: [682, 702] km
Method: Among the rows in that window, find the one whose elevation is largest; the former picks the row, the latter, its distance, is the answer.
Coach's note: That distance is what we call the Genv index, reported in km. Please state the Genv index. 700.0 km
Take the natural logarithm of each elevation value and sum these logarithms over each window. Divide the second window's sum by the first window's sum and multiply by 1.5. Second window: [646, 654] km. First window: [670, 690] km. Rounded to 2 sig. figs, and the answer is 0.58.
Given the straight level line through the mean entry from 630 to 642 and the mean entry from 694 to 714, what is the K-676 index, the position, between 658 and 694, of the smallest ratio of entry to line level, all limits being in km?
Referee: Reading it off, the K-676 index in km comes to 684.0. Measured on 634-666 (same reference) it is 664.0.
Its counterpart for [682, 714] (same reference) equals 684.0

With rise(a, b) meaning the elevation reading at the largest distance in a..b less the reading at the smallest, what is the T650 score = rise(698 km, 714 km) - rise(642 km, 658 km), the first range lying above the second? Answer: -0.1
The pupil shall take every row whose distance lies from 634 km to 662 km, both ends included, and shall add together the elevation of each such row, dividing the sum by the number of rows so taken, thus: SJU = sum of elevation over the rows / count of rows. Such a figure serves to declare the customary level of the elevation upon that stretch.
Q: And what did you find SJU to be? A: 4.34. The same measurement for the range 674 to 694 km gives 4.73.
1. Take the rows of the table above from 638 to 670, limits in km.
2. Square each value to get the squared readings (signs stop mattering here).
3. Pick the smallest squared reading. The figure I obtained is 18.3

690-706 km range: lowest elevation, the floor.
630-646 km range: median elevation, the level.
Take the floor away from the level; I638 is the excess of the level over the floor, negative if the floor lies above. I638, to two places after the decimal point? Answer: -0.88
